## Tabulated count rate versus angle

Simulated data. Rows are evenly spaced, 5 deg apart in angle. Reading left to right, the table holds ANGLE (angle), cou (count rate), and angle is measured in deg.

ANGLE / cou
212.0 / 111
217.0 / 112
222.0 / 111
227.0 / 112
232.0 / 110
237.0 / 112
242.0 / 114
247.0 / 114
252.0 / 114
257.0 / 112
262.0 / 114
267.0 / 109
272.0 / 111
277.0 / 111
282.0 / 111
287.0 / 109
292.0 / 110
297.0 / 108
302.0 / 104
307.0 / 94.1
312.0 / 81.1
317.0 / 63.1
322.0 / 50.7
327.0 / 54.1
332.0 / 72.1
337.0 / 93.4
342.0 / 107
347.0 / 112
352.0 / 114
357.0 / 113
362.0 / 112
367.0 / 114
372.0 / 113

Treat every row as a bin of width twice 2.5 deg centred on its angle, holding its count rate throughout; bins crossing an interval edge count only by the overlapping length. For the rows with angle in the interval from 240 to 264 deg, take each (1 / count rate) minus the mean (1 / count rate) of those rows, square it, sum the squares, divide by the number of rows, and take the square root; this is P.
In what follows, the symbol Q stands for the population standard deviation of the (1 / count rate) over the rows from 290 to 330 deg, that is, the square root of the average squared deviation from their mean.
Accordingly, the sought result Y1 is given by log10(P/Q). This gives -1.81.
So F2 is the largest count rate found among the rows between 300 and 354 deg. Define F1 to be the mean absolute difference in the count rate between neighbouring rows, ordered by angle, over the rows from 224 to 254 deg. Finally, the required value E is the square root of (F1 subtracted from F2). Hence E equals 10.6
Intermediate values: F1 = 1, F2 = 114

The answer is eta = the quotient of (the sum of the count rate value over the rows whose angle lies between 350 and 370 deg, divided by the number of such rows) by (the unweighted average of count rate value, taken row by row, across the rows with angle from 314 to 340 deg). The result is 1.7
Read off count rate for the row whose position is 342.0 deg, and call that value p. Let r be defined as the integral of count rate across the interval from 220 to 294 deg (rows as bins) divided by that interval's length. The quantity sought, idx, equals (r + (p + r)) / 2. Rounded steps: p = 107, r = 112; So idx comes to 165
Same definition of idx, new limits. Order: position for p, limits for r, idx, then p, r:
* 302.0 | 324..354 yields 143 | 104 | 91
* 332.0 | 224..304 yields 147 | 72.1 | 111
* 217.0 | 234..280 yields 168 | 112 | 112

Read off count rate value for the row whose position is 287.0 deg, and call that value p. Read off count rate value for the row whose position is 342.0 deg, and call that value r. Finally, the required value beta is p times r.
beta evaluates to 11663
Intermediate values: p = 109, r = 107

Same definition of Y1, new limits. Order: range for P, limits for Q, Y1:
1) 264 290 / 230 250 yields -0.21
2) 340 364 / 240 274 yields 0.13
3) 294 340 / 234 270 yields 1.41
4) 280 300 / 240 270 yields -0.21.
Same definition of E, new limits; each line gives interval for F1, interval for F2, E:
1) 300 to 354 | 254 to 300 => 10.1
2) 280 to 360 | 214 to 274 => 10.3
